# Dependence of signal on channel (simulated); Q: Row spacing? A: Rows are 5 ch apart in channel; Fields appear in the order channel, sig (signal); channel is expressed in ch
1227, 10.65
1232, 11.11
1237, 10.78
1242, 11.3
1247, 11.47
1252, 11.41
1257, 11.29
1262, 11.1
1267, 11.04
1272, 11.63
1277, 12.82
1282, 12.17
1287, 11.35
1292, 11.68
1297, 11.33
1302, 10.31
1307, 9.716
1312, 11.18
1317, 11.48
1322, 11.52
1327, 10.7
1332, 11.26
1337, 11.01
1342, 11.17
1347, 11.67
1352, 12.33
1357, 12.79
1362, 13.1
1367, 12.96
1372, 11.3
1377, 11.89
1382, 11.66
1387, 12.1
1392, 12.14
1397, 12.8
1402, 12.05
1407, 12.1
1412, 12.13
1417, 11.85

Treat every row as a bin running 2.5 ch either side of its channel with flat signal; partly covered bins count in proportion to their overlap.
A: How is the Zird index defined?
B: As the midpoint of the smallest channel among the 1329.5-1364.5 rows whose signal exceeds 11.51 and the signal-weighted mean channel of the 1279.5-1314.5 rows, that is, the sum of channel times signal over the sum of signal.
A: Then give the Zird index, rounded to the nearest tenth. 1321.8 ch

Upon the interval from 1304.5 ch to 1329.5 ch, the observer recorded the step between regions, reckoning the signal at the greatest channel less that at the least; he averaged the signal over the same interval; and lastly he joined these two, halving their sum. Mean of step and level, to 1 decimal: 6.0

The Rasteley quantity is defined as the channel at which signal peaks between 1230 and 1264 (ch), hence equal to 1247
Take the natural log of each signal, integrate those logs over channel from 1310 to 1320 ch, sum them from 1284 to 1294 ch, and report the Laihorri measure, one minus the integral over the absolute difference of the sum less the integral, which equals -0.252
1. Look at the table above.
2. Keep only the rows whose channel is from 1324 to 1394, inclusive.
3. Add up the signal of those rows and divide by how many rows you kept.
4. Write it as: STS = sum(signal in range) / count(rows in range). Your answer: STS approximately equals 11.86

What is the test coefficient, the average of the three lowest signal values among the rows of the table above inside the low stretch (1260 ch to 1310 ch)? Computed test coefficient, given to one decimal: 10.4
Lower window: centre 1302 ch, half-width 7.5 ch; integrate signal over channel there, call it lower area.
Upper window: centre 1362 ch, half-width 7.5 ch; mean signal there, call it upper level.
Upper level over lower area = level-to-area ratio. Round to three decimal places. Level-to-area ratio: 0.083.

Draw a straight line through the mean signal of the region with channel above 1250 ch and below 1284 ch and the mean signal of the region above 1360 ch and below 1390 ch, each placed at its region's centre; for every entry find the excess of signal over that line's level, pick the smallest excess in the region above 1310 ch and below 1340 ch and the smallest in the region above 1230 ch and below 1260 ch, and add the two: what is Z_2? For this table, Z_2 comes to -1.9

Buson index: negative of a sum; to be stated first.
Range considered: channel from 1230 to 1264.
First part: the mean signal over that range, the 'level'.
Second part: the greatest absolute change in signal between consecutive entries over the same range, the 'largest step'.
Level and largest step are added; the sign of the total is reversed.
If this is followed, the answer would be -11.7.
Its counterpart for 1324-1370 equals -12.5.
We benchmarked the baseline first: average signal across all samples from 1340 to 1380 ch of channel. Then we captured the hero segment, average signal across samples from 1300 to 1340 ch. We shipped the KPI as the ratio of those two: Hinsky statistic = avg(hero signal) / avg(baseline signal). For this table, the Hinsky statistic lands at 0.897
